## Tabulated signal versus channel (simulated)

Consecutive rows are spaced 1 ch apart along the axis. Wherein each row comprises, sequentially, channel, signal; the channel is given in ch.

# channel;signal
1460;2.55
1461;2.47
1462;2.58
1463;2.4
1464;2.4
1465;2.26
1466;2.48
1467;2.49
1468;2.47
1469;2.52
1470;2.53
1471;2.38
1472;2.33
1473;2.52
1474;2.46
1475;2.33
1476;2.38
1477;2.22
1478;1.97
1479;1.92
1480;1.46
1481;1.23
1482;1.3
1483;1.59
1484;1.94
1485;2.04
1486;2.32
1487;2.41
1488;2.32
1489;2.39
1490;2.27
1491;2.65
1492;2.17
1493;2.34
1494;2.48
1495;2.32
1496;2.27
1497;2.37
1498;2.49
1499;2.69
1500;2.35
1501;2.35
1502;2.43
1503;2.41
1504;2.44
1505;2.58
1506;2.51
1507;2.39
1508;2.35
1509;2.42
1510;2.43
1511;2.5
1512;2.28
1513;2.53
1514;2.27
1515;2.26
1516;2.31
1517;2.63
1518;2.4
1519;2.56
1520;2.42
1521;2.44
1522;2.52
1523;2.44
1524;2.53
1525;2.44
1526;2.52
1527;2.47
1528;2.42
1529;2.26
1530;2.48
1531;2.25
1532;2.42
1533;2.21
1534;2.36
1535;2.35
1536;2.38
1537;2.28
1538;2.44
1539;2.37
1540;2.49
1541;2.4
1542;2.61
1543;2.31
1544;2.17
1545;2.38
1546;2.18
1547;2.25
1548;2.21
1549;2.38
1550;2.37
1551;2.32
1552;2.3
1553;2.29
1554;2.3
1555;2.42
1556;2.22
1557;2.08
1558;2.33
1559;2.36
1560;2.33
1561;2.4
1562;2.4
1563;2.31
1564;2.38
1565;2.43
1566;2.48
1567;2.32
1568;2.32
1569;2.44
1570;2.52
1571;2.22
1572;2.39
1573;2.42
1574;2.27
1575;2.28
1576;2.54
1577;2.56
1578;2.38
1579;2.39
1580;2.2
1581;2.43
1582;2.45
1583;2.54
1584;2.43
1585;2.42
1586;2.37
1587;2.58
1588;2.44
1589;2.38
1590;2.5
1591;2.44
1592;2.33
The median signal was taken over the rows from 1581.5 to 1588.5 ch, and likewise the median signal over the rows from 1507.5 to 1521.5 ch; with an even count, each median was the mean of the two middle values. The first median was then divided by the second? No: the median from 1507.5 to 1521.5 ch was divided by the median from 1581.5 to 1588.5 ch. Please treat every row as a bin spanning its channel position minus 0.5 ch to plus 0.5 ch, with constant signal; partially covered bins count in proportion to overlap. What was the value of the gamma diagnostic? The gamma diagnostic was 0.99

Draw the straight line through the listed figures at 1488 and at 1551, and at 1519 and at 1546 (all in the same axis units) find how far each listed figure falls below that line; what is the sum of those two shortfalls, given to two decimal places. -0.10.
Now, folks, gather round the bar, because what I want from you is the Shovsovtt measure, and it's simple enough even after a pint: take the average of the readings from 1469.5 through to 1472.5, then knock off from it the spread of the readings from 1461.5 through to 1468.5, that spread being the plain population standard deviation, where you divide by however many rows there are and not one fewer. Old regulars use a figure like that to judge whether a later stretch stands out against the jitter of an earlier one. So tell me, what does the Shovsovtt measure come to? 2.32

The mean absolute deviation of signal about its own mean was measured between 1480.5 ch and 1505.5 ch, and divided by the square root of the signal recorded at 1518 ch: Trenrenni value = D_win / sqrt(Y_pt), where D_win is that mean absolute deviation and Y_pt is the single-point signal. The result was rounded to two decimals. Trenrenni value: 0.17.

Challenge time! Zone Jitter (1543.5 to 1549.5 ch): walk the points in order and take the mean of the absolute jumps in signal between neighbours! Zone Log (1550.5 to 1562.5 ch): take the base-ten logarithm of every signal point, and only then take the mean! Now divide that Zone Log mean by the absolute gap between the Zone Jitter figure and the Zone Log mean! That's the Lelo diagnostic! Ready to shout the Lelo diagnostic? 1.61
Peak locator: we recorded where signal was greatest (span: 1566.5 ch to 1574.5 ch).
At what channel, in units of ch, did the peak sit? 1570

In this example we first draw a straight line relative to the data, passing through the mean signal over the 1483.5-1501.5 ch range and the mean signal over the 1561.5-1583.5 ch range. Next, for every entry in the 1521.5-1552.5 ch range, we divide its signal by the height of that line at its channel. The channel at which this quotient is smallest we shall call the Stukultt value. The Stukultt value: 1544 ch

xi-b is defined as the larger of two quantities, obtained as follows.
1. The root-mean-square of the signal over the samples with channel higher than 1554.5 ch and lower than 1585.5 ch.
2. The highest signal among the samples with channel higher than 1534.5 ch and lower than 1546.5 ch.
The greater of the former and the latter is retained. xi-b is 2.61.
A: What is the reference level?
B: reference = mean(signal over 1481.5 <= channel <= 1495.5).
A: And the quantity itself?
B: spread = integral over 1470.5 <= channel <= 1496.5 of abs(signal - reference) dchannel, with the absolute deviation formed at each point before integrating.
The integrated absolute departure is 7.3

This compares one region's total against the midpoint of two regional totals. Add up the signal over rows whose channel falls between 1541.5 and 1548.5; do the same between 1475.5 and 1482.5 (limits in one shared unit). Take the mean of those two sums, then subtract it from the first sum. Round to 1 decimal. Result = 1.8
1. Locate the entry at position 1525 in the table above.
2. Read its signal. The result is 2.44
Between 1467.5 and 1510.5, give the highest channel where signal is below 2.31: 1496 ch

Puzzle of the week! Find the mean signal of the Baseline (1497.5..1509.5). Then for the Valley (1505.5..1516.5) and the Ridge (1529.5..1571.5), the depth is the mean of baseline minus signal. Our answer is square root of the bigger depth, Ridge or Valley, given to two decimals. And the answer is 0.33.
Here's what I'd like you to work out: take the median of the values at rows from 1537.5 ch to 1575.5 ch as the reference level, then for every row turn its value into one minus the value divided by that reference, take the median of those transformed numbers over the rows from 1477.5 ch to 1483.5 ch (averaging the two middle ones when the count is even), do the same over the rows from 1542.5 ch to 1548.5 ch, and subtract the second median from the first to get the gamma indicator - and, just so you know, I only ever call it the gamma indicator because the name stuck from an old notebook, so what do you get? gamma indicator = 0.301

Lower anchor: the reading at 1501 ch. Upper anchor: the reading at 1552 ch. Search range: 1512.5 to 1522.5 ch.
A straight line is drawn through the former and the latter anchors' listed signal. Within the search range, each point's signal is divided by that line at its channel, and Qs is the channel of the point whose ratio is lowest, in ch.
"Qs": 1515 ch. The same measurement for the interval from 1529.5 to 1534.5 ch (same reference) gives 1533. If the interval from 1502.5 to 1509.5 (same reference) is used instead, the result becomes 1508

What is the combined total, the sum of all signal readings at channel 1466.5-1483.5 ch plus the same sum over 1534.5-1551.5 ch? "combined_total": 76.0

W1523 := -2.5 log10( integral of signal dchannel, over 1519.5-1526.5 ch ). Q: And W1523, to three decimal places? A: -3.096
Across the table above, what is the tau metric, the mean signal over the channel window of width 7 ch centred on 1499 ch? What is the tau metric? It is 2.42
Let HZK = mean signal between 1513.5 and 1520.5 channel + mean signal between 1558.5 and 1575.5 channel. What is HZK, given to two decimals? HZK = 4.78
